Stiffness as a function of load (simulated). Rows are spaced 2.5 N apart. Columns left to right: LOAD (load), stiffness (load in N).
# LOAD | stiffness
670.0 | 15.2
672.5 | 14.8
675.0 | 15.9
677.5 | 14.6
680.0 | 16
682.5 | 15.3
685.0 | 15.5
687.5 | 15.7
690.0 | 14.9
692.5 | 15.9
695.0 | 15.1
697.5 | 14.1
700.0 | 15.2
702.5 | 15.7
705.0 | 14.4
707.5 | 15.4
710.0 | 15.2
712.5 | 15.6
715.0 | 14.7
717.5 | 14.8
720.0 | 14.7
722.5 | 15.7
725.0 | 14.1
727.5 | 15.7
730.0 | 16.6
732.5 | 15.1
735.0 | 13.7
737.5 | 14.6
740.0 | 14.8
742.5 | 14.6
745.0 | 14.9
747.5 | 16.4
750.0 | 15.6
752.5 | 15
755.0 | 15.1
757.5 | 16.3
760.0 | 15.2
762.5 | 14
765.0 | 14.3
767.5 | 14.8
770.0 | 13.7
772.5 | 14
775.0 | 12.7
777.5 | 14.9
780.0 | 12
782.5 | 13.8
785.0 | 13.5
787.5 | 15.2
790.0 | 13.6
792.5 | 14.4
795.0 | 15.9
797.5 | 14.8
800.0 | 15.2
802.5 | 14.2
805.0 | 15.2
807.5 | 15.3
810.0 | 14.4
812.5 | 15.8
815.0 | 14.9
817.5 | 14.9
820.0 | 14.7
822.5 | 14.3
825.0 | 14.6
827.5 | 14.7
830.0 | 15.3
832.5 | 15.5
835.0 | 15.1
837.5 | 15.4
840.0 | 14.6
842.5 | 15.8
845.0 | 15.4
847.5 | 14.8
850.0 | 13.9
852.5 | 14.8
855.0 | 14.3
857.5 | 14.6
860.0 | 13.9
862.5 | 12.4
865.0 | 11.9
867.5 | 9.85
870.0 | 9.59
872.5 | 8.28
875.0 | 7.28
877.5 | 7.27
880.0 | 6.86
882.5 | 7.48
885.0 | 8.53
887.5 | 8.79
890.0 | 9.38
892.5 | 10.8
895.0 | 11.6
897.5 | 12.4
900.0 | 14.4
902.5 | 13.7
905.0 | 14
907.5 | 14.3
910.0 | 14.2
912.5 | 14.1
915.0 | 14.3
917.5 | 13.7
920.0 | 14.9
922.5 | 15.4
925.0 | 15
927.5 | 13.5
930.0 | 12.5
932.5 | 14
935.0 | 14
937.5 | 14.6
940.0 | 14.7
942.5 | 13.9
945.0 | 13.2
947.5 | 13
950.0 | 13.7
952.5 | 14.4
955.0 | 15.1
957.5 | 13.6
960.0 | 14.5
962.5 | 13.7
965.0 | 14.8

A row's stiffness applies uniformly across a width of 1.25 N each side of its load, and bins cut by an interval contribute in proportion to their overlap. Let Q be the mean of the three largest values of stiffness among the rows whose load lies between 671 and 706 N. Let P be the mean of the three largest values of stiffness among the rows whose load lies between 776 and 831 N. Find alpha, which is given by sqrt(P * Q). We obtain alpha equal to 15.8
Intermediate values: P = 15.7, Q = 15.9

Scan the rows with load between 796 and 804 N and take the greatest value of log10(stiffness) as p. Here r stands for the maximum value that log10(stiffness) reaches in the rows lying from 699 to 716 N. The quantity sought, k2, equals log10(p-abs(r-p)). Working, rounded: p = 1.182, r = 1.20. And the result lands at 0.067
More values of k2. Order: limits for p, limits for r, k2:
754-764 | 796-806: 0.073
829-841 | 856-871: 0.066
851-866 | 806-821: 0.058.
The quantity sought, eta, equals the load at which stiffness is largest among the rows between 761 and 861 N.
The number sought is 795.0 N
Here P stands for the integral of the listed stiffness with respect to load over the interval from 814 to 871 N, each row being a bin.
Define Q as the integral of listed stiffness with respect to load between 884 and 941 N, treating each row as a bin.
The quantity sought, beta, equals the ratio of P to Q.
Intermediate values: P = 807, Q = 751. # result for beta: 1.07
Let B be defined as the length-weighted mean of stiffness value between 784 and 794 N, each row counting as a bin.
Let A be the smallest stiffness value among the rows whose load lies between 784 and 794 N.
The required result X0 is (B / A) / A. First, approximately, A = 13.5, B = 14.2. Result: 0.078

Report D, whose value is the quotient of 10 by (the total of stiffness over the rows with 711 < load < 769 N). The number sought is 0.0289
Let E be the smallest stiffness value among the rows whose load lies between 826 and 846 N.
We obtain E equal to 14.6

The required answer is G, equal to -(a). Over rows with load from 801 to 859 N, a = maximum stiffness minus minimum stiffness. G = -1.9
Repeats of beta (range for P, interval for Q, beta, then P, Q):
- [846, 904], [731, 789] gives 0.77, 649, 843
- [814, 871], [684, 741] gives 0.94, 807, 860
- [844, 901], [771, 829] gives 0.76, 639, 840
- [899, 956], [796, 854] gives 0.93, 804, 867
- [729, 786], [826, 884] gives 1.14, 831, 728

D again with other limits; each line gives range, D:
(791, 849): 0.0290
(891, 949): 0.0316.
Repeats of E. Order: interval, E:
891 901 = 10.8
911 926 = 13.7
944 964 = 13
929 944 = 12.5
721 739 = 13.7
